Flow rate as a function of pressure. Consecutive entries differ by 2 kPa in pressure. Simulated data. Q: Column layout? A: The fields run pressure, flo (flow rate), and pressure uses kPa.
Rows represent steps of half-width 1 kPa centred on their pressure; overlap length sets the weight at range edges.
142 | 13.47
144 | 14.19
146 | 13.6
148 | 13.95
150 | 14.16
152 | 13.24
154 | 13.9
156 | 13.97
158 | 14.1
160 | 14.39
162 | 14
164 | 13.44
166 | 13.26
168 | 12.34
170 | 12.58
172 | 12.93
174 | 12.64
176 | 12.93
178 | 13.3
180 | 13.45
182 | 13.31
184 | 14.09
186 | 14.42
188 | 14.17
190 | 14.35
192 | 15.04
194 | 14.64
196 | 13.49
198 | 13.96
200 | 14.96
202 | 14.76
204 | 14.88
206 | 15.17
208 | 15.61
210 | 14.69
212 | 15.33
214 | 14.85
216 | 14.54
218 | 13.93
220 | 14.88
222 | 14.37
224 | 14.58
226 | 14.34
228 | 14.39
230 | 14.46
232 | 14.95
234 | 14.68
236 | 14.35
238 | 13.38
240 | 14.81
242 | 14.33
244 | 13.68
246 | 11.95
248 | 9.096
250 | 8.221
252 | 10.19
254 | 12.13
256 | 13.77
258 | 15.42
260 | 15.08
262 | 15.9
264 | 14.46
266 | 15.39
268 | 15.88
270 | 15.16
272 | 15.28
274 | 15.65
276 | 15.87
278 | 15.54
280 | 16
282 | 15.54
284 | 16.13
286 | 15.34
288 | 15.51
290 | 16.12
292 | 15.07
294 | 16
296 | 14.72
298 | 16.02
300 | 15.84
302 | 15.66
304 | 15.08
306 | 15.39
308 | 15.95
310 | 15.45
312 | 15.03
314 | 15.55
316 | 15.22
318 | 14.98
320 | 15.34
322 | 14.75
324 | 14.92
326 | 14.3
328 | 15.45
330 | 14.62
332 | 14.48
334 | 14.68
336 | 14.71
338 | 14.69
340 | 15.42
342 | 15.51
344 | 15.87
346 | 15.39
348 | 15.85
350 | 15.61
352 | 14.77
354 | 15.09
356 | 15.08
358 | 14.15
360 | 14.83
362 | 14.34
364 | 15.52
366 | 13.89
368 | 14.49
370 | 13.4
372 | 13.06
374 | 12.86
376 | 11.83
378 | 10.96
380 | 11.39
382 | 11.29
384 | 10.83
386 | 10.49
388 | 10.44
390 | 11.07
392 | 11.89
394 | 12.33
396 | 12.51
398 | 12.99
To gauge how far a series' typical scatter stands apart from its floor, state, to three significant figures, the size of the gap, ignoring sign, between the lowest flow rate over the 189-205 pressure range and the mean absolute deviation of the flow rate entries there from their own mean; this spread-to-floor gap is 13.1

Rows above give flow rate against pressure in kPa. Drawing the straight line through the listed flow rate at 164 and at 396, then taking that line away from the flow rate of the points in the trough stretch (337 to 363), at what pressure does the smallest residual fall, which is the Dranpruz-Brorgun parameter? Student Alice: 358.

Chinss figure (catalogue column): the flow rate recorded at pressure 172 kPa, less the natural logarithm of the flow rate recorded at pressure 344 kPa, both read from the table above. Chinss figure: 10.2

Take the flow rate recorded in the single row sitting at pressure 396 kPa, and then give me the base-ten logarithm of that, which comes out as 1.10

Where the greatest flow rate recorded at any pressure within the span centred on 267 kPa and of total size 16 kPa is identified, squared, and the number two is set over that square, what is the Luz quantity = 0.0079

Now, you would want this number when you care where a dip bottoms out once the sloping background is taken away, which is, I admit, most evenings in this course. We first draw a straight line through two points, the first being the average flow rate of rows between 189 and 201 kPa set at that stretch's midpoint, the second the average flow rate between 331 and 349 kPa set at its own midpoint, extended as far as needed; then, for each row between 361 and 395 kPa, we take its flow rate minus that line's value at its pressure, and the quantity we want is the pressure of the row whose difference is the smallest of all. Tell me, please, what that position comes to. 388 kPa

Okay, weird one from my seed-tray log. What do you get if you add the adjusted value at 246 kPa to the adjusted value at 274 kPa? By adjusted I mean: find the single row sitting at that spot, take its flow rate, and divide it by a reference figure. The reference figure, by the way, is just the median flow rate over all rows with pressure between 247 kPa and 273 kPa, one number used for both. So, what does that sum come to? 1.83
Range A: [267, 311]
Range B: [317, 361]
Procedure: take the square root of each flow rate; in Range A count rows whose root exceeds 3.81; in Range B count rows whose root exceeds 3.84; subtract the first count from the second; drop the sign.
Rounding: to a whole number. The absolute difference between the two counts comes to 7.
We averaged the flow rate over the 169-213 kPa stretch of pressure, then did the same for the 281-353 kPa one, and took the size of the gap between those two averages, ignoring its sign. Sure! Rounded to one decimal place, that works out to 1.2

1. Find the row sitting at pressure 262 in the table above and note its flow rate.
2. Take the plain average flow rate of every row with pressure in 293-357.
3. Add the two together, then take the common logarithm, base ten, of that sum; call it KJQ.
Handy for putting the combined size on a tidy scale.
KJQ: 1.49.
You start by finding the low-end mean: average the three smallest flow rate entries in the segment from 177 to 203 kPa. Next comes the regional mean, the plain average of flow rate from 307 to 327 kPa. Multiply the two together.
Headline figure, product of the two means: 202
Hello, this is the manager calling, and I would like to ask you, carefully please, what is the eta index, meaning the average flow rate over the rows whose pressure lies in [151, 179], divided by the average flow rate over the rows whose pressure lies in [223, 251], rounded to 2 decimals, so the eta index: 1.00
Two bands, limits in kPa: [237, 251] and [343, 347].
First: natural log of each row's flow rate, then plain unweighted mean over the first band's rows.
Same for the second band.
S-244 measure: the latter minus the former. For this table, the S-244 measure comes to 0.3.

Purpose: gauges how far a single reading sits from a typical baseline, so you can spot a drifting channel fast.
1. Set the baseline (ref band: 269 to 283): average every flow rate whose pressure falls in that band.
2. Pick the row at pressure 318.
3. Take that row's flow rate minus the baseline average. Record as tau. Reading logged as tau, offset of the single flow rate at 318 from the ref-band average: -0.6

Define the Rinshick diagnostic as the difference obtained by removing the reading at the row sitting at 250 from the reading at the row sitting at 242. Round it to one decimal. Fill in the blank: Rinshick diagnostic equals 6.1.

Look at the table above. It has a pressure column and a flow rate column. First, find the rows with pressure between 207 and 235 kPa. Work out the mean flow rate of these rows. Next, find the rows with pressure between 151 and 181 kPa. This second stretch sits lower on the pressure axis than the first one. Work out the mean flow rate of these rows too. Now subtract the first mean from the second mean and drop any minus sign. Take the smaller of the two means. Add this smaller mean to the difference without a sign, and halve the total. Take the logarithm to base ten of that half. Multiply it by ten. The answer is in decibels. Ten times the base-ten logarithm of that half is 8.66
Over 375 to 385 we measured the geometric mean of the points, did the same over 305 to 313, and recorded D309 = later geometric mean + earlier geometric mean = 27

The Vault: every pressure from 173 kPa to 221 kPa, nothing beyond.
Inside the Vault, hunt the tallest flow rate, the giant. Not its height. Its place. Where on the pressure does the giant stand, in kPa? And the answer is 208 kPa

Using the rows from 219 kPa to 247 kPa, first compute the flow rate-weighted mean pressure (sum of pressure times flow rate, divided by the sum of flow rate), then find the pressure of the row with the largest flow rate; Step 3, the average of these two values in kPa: 232.4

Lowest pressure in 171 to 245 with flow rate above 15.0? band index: 192 kPa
